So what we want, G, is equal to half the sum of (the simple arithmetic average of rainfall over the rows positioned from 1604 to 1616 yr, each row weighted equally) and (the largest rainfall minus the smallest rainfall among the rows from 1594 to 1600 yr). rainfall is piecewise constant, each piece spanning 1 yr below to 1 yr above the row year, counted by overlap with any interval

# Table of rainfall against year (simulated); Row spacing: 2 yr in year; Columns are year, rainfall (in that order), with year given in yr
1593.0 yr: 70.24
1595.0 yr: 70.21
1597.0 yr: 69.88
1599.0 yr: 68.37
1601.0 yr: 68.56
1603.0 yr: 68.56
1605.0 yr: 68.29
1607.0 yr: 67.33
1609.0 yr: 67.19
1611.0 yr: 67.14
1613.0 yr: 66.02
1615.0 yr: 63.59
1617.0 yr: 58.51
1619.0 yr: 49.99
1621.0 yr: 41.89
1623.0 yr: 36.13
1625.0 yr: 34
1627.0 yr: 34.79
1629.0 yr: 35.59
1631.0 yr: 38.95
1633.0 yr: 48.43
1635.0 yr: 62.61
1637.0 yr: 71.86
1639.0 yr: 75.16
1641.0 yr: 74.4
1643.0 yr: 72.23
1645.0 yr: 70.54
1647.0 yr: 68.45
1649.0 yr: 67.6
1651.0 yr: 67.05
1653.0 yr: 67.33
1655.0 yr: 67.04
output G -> 34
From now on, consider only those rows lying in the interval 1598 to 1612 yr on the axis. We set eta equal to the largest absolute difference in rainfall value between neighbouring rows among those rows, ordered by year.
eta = 1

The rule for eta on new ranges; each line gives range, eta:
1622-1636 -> 14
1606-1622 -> 9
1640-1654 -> 2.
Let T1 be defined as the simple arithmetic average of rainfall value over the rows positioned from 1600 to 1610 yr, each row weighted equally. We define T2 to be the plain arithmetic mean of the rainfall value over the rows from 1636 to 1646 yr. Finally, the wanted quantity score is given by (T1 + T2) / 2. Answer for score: 70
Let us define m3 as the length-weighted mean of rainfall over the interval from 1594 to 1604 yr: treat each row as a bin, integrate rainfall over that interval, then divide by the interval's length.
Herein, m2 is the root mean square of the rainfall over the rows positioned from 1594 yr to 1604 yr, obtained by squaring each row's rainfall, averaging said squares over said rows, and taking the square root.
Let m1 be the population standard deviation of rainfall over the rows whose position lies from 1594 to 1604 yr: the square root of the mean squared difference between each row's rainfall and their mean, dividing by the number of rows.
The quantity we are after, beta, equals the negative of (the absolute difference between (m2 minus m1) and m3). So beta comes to -1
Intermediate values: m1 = 1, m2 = 69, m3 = 69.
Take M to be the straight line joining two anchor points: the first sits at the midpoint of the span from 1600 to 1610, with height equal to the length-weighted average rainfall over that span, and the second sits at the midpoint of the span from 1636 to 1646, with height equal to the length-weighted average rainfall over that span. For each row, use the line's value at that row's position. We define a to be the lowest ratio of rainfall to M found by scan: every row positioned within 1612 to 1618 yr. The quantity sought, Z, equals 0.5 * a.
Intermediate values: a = 0.84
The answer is 0.420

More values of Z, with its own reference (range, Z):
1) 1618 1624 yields 0.257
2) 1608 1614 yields 0.478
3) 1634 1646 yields 0.435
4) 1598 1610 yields 0.490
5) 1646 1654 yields 0.452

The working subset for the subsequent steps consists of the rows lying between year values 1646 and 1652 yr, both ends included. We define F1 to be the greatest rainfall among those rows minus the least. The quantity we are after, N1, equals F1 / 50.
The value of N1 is 0.03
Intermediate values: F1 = 1.4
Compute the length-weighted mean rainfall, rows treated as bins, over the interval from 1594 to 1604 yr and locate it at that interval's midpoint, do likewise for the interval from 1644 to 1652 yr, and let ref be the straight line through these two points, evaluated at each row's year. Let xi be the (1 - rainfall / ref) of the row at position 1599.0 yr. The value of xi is 0.01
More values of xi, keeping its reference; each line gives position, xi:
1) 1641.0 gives -0.09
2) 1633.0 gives 0.29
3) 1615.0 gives 0.08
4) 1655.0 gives 0.02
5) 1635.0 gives 0.09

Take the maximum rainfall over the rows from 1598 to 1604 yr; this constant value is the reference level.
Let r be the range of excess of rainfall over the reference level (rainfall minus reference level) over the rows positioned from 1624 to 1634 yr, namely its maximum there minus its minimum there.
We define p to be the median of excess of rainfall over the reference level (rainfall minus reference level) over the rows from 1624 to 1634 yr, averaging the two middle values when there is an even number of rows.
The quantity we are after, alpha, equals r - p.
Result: 47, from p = -33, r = 14.4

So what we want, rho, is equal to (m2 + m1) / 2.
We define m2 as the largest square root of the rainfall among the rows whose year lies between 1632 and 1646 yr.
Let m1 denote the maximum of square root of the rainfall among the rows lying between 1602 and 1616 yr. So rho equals 8.47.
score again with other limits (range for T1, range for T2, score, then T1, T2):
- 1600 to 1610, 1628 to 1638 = 60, 68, 51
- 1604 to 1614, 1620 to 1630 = 52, 67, 36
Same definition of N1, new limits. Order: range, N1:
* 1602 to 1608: 0.02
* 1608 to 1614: 0.02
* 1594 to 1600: 0.04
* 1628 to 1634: 0.26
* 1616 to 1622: 0.33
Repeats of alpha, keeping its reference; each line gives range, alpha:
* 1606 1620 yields 20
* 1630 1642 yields 38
